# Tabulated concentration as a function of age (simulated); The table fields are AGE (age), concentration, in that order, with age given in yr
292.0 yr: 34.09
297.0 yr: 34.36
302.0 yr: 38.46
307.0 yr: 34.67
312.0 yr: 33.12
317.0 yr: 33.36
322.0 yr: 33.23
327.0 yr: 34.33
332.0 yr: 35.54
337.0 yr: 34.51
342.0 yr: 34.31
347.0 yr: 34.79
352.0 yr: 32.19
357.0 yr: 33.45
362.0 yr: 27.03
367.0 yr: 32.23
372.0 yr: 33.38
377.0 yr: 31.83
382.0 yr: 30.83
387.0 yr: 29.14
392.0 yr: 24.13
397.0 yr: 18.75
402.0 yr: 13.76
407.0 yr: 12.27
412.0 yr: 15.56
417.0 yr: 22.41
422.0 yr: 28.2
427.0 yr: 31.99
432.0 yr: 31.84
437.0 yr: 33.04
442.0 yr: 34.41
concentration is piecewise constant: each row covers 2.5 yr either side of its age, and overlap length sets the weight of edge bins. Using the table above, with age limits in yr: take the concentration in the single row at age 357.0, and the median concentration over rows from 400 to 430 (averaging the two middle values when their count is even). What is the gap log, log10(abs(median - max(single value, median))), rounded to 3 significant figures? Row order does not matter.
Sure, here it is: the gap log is 1.16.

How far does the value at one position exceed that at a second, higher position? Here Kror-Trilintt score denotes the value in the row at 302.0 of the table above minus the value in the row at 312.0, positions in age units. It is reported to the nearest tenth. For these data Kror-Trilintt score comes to 5.3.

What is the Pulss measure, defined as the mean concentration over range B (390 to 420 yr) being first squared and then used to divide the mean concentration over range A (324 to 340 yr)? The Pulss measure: 0.11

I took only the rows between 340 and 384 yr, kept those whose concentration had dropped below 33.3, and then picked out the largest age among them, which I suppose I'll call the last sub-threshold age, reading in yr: 382.0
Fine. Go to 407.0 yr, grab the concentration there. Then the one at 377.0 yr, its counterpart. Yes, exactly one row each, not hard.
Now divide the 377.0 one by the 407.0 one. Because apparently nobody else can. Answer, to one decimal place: 2.6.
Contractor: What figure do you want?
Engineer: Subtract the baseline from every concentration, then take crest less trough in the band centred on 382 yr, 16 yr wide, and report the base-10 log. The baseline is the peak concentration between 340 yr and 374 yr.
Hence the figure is 0.4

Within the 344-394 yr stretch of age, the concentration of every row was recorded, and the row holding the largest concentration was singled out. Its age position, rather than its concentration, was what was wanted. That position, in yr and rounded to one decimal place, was 347.0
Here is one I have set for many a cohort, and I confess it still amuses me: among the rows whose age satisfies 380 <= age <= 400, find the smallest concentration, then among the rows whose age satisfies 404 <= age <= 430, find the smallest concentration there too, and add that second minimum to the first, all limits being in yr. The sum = 31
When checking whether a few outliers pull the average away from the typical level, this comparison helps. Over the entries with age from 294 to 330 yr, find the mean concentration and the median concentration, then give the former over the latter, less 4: -2.99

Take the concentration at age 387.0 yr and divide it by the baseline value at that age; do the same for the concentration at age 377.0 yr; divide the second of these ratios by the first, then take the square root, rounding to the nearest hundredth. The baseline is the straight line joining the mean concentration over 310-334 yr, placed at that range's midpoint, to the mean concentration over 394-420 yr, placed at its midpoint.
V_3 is 1.00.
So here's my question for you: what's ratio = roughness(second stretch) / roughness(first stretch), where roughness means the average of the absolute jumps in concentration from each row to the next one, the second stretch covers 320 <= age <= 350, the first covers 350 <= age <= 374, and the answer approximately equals 0.23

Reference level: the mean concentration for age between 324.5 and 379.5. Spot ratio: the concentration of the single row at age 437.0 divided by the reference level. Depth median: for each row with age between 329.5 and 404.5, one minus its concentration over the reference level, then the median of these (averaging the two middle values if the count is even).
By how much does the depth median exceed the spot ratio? -1.0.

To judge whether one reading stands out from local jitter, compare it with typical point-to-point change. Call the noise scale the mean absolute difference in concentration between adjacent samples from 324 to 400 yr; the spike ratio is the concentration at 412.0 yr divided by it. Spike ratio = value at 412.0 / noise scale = 6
